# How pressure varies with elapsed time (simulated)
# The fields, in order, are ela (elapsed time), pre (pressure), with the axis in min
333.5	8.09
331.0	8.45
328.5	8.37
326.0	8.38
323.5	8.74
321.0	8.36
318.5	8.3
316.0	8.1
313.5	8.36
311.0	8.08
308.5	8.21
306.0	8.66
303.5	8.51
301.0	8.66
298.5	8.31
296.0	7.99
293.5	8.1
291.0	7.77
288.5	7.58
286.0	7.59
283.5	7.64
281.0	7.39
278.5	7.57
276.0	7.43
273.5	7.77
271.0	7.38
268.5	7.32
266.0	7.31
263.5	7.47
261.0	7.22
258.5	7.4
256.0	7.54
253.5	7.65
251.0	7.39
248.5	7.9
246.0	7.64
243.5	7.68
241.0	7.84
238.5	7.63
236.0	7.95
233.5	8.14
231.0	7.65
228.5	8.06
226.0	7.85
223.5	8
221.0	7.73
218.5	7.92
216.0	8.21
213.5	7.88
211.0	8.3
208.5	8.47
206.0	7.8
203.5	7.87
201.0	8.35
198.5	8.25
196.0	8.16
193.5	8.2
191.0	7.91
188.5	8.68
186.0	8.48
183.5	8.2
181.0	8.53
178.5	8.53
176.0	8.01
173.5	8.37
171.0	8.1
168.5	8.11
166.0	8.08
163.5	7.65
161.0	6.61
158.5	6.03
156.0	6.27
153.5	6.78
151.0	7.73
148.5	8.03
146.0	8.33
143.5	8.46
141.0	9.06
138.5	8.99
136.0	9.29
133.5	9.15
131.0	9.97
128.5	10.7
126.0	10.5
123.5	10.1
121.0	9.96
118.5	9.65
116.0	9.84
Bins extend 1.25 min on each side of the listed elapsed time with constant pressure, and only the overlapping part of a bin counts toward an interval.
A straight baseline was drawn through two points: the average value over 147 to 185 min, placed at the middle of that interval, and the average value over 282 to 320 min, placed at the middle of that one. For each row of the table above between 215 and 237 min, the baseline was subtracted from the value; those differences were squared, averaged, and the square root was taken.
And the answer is 0.19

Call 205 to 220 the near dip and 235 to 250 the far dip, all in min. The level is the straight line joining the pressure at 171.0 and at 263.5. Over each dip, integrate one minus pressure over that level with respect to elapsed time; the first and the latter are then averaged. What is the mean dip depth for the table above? -0.42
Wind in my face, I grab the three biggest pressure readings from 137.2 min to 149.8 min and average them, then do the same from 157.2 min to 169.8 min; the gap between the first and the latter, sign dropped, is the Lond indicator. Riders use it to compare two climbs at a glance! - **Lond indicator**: 0.89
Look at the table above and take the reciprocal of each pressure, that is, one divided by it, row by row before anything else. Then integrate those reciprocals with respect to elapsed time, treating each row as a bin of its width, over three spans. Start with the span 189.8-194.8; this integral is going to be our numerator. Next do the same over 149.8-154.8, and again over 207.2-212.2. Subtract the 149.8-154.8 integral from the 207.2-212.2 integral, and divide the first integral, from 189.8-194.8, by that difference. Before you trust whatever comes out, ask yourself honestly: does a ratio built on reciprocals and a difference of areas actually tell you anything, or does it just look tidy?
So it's -6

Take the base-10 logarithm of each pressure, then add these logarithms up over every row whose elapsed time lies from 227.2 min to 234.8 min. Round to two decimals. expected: 2.70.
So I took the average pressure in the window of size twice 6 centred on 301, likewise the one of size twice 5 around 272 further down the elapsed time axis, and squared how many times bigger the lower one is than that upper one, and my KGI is 0.79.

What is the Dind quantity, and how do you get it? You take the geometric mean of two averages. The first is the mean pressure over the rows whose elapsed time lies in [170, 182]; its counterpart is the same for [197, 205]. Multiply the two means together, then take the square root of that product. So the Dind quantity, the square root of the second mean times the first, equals 8.23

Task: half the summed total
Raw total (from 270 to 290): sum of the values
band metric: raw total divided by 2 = 30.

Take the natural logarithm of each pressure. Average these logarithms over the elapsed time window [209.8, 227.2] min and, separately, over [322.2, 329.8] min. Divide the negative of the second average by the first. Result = -1.030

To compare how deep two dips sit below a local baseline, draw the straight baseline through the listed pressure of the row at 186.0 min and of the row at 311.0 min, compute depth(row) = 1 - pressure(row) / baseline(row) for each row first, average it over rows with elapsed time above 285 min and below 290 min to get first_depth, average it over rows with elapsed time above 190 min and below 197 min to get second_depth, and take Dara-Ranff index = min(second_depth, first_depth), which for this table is 0.043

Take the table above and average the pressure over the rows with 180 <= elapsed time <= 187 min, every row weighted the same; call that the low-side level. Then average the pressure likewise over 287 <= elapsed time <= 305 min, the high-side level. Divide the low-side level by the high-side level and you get 1.03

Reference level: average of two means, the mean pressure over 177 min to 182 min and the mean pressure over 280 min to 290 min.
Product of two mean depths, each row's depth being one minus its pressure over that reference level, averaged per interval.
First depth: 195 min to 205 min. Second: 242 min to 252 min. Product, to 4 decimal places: -0.0007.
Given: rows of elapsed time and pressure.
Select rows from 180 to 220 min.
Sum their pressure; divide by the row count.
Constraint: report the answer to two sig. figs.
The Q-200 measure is 8.2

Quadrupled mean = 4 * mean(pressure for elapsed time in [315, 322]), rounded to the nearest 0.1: 33.0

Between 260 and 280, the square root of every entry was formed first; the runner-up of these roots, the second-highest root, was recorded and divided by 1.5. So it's 1.834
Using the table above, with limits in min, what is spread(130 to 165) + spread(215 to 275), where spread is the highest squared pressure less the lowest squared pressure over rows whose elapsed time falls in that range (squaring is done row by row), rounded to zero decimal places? 78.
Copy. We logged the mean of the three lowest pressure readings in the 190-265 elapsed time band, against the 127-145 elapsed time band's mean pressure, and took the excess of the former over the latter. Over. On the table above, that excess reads -2.0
